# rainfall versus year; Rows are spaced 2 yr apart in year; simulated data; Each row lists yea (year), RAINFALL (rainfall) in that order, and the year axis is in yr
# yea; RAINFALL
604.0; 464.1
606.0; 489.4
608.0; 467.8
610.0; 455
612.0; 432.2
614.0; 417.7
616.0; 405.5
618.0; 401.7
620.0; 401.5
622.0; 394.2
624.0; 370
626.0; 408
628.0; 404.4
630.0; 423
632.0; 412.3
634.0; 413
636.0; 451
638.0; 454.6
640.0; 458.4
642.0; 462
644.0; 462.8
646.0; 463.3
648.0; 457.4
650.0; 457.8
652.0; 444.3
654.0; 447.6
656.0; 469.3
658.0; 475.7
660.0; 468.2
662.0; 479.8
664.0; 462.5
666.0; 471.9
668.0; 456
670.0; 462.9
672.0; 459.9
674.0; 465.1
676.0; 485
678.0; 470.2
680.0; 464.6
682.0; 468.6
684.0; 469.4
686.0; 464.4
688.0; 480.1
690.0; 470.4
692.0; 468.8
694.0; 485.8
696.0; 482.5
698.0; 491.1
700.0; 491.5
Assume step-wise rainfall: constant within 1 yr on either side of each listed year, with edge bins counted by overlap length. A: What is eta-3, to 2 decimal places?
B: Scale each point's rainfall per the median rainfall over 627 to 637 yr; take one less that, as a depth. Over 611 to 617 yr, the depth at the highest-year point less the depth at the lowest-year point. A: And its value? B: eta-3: 0.06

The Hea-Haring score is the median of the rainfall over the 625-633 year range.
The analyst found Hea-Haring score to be 410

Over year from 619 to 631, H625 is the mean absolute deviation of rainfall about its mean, 12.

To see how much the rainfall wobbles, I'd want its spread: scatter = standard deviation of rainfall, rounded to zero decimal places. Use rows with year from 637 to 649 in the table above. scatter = 3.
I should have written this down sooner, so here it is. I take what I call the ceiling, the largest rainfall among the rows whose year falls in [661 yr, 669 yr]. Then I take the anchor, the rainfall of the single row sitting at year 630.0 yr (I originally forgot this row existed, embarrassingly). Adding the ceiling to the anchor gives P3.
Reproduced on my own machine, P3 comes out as 903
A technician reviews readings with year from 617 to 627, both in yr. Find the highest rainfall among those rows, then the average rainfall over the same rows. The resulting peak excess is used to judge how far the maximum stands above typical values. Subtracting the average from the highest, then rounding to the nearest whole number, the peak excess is 13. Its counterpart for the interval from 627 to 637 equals 30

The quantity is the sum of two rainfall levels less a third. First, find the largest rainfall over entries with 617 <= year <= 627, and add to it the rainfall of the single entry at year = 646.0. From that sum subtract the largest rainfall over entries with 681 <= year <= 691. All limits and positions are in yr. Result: 391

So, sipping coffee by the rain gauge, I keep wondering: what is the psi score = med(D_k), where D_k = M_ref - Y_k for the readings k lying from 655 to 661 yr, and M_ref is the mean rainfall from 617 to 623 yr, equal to -70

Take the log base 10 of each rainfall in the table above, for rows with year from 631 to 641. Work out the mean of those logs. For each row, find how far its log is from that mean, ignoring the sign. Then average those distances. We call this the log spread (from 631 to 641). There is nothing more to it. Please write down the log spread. 0.0202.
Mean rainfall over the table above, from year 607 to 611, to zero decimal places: 461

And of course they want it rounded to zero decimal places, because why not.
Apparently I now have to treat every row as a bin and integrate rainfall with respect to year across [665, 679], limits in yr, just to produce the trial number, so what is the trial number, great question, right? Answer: 6542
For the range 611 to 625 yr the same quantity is 5646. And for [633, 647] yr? 6330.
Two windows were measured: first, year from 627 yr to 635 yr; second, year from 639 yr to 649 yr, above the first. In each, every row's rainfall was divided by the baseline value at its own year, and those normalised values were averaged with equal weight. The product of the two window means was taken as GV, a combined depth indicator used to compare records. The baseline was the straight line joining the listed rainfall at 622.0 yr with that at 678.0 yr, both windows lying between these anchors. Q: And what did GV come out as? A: 1.10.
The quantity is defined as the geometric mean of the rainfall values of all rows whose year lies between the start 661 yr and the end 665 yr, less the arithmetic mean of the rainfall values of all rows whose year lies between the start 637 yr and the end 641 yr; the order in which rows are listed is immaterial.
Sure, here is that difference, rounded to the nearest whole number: 15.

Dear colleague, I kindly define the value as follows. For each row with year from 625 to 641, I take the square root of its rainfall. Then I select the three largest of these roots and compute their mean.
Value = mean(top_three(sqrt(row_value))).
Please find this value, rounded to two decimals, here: 21.32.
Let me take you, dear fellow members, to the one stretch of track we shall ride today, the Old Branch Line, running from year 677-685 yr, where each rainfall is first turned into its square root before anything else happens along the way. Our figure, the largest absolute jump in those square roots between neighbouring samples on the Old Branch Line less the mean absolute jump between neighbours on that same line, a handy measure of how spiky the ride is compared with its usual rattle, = 0.05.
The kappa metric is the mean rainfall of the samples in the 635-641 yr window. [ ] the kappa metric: 455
